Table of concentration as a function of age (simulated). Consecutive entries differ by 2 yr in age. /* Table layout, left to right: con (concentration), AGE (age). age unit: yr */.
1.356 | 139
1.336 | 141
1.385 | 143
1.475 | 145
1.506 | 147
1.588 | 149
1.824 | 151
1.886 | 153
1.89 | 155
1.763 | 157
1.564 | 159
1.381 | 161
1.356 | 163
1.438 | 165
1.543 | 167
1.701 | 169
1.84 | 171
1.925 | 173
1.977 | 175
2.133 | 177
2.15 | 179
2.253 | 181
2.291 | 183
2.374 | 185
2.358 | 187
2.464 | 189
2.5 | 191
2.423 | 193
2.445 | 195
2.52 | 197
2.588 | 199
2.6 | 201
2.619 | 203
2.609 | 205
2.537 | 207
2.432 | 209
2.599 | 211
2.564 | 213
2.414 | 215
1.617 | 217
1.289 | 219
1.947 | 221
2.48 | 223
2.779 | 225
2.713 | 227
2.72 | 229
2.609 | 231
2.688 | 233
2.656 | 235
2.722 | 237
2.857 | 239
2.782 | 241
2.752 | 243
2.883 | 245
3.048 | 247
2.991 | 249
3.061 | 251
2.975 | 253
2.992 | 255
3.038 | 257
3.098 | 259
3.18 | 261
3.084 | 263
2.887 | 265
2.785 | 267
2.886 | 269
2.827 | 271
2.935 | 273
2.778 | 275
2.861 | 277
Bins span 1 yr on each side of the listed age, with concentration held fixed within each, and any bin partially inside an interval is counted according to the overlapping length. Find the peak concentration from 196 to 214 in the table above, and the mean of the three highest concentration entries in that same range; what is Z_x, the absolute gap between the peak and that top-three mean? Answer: 0.010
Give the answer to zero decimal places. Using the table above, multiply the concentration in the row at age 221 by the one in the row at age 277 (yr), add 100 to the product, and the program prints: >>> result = 106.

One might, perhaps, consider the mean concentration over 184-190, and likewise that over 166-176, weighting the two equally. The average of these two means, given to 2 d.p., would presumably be 2.10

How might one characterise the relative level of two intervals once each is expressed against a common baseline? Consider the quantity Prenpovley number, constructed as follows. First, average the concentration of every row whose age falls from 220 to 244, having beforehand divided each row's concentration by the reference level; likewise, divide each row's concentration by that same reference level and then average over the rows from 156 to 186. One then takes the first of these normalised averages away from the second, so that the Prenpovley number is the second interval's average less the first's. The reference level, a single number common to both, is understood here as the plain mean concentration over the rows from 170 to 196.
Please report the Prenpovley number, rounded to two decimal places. -0.36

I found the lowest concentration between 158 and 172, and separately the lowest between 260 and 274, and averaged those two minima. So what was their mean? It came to 2.1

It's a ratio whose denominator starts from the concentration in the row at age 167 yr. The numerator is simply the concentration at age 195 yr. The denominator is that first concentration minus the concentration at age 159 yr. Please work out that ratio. -116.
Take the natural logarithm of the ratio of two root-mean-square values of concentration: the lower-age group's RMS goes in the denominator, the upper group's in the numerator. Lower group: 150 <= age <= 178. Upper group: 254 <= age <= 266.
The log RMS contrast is 0.557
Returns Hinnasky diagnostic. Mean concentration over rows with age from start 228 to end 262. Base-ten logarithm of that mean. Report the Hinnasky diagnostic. 0.46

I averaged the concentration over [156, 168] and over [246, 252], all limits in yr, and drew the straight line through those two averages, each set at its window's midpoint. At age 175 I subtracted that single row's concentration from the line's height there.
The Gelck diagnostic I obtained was -0.24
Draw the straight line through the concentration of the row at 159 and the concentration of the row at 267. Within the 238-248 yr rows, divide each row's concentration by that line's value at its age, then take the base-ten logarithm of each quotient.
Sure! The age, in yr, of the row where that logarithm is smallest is 243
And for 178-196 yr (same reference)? 179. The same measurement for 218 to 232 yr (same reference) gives 219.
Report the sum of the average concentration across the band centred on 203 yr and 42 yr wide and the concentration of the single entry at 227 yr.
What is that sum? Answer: 5.1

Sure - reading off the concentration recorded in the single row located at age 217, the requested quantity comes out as 1.617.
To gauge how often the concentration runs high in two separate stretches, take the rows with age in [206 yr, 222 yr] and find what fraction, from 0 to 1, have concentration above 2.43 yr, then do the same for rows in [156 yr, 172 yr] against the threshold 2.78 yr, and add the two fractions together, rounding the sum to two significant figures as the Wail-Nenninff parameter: 0.50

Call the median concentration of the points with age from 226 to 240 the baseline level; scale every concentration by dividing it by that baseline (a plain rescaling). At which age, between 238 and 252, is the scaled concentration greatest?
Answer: 251 yr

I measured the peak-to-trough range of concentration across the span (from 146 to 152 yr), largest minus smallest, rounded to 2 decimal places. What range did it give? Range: 0.32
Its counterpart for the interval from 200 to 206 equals 0.02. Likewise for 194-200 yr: 0.14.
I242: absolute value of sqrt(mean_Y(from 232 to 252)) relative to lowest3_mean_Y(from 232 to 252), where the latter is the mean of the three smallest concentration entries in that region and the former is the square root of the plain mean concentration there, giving 0.63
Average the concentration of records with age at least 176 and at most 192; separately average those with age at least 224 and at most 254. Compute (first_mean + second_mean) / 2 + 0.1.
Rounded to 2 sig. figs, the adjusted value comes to 2.7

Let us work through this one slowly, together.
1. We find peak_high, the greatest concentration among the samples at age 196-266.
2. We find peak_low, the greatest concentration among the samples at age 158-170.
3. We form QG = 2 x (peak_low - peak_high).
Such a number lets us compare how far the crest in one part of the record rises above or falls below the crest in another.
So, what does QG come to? -3.0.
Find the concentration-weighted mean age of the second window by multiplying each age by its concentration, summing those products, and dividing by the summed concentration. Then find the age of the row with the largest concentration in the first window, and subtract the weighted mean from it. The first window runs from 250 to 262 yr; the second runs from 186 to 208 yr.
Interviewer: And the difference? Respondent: 63.8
